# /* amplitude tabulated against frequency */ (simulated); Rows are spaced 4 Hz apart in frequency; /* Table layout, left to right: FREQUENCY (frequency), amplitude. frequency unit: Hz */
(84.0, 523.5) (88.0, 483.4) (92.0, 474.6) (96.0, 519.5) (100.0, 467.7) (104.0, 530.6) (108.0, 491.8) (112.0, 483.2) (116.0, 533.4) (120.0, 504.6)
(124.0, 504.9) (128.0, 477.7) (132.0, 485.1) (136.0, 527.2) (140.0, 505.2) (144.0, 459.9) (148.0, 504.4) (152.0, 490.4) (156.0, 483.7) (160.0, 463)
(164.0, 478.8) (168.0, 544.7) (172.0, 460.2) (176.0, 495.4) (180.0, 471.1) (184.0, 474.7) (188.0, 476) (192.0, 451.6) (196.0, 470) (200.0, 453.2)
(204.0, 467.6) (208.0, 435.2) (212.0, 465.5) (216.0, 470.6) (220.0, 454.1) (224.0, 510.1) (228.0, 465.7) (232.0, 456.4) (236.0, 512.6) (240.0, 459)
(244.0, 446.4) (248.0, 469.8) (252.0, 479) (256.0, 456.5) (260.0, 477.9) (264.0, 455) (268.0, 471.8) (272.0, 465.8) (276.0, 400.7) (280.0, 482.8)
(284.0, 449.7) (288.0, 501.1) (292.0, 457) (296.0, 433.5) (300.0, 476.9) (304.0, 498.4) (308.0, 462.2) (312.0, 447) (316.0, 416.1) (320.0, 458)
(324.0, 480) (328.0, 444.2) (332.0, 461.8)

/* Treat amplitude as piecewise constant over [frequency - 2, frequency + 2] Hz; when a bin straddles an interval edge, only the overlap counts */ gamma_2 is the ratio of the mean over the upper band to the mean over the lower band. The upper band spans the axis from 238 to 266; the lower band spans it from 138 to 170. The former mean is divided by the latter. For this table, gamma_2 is 0.94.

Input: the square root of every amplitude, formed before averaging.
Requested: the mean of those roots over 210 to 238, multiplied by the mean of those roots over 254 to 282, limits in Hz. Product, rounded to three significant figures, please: 467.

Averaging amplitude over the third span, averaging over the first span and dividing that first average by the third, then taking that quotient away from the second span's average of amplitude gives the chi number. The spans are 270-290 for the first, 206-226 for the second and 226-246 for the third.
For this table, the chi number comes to 466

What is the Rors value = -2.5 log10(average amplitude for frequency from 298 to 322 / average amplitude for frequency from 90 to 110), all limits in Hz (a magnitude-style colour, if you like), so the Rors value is 0.08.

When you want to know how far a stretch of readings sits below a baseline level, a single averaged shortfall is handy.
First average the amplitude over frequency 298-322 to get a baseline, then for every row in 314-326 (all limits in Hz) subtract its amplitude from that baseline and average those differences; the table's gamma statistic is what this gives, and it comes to 8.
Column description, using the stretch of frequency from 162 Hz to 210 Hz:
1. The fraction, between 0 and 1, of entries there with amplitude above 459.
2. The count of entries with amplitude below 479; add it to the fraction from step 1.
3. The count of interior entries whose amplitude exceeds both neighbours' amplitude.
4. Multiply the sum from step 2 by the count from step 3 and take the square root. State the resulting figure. 7.3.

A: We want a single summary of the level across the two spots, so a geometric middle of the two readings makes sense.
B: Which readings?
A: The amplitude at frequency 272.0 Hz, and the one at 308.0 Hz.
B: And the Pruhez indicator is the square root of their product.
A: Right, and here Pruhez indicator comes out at 464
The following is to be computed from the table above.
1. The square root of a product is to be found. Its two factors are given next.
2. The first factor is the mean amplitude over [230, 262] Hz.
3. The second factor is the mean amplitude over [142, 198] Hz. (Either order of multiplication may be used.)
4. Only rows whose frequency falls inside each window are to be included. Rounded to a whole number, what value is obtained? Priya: 475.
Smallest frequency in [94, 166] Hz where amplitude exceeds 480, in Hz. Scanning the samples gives 96.0 Hz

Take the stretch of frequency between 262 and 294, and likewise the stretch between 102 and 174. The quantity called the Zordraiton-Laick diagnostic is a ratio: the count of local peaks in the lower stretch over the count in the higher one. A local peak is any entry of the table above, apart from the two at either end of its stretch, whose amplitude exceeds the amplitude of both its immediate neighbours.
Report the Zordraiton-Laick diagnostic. 1.7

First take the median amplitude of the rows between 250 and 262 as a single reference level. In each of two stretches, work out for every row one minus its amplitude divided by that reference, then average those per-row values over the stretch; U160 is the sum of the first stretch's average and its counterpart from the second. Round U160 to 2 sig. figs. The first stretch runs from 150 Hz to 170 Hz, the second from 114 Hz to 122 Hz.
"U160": -0.12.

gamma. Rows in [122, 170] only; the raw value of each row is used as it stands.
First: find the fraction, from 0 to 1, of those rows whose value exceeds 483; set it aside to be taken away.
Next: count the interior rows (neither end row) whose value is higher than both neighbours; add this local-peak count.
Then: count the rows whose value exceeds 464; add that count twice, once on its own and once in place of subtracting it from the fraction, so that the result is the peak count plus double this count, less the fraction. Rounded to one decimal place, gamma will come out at 21.3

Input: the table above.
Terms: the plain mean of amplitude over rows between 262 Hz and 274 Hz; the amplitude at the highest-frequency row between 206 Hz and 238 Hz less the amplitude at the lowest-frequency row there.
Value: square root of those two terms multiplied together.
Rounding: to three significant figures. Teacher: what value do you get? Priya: 190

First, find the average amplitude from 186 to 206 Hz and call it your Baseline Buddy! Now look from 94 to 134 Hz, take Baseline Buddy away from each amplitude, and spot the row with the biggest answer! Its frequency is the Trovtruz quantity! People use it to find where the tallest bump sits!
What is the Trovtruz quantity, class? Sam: 116.0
